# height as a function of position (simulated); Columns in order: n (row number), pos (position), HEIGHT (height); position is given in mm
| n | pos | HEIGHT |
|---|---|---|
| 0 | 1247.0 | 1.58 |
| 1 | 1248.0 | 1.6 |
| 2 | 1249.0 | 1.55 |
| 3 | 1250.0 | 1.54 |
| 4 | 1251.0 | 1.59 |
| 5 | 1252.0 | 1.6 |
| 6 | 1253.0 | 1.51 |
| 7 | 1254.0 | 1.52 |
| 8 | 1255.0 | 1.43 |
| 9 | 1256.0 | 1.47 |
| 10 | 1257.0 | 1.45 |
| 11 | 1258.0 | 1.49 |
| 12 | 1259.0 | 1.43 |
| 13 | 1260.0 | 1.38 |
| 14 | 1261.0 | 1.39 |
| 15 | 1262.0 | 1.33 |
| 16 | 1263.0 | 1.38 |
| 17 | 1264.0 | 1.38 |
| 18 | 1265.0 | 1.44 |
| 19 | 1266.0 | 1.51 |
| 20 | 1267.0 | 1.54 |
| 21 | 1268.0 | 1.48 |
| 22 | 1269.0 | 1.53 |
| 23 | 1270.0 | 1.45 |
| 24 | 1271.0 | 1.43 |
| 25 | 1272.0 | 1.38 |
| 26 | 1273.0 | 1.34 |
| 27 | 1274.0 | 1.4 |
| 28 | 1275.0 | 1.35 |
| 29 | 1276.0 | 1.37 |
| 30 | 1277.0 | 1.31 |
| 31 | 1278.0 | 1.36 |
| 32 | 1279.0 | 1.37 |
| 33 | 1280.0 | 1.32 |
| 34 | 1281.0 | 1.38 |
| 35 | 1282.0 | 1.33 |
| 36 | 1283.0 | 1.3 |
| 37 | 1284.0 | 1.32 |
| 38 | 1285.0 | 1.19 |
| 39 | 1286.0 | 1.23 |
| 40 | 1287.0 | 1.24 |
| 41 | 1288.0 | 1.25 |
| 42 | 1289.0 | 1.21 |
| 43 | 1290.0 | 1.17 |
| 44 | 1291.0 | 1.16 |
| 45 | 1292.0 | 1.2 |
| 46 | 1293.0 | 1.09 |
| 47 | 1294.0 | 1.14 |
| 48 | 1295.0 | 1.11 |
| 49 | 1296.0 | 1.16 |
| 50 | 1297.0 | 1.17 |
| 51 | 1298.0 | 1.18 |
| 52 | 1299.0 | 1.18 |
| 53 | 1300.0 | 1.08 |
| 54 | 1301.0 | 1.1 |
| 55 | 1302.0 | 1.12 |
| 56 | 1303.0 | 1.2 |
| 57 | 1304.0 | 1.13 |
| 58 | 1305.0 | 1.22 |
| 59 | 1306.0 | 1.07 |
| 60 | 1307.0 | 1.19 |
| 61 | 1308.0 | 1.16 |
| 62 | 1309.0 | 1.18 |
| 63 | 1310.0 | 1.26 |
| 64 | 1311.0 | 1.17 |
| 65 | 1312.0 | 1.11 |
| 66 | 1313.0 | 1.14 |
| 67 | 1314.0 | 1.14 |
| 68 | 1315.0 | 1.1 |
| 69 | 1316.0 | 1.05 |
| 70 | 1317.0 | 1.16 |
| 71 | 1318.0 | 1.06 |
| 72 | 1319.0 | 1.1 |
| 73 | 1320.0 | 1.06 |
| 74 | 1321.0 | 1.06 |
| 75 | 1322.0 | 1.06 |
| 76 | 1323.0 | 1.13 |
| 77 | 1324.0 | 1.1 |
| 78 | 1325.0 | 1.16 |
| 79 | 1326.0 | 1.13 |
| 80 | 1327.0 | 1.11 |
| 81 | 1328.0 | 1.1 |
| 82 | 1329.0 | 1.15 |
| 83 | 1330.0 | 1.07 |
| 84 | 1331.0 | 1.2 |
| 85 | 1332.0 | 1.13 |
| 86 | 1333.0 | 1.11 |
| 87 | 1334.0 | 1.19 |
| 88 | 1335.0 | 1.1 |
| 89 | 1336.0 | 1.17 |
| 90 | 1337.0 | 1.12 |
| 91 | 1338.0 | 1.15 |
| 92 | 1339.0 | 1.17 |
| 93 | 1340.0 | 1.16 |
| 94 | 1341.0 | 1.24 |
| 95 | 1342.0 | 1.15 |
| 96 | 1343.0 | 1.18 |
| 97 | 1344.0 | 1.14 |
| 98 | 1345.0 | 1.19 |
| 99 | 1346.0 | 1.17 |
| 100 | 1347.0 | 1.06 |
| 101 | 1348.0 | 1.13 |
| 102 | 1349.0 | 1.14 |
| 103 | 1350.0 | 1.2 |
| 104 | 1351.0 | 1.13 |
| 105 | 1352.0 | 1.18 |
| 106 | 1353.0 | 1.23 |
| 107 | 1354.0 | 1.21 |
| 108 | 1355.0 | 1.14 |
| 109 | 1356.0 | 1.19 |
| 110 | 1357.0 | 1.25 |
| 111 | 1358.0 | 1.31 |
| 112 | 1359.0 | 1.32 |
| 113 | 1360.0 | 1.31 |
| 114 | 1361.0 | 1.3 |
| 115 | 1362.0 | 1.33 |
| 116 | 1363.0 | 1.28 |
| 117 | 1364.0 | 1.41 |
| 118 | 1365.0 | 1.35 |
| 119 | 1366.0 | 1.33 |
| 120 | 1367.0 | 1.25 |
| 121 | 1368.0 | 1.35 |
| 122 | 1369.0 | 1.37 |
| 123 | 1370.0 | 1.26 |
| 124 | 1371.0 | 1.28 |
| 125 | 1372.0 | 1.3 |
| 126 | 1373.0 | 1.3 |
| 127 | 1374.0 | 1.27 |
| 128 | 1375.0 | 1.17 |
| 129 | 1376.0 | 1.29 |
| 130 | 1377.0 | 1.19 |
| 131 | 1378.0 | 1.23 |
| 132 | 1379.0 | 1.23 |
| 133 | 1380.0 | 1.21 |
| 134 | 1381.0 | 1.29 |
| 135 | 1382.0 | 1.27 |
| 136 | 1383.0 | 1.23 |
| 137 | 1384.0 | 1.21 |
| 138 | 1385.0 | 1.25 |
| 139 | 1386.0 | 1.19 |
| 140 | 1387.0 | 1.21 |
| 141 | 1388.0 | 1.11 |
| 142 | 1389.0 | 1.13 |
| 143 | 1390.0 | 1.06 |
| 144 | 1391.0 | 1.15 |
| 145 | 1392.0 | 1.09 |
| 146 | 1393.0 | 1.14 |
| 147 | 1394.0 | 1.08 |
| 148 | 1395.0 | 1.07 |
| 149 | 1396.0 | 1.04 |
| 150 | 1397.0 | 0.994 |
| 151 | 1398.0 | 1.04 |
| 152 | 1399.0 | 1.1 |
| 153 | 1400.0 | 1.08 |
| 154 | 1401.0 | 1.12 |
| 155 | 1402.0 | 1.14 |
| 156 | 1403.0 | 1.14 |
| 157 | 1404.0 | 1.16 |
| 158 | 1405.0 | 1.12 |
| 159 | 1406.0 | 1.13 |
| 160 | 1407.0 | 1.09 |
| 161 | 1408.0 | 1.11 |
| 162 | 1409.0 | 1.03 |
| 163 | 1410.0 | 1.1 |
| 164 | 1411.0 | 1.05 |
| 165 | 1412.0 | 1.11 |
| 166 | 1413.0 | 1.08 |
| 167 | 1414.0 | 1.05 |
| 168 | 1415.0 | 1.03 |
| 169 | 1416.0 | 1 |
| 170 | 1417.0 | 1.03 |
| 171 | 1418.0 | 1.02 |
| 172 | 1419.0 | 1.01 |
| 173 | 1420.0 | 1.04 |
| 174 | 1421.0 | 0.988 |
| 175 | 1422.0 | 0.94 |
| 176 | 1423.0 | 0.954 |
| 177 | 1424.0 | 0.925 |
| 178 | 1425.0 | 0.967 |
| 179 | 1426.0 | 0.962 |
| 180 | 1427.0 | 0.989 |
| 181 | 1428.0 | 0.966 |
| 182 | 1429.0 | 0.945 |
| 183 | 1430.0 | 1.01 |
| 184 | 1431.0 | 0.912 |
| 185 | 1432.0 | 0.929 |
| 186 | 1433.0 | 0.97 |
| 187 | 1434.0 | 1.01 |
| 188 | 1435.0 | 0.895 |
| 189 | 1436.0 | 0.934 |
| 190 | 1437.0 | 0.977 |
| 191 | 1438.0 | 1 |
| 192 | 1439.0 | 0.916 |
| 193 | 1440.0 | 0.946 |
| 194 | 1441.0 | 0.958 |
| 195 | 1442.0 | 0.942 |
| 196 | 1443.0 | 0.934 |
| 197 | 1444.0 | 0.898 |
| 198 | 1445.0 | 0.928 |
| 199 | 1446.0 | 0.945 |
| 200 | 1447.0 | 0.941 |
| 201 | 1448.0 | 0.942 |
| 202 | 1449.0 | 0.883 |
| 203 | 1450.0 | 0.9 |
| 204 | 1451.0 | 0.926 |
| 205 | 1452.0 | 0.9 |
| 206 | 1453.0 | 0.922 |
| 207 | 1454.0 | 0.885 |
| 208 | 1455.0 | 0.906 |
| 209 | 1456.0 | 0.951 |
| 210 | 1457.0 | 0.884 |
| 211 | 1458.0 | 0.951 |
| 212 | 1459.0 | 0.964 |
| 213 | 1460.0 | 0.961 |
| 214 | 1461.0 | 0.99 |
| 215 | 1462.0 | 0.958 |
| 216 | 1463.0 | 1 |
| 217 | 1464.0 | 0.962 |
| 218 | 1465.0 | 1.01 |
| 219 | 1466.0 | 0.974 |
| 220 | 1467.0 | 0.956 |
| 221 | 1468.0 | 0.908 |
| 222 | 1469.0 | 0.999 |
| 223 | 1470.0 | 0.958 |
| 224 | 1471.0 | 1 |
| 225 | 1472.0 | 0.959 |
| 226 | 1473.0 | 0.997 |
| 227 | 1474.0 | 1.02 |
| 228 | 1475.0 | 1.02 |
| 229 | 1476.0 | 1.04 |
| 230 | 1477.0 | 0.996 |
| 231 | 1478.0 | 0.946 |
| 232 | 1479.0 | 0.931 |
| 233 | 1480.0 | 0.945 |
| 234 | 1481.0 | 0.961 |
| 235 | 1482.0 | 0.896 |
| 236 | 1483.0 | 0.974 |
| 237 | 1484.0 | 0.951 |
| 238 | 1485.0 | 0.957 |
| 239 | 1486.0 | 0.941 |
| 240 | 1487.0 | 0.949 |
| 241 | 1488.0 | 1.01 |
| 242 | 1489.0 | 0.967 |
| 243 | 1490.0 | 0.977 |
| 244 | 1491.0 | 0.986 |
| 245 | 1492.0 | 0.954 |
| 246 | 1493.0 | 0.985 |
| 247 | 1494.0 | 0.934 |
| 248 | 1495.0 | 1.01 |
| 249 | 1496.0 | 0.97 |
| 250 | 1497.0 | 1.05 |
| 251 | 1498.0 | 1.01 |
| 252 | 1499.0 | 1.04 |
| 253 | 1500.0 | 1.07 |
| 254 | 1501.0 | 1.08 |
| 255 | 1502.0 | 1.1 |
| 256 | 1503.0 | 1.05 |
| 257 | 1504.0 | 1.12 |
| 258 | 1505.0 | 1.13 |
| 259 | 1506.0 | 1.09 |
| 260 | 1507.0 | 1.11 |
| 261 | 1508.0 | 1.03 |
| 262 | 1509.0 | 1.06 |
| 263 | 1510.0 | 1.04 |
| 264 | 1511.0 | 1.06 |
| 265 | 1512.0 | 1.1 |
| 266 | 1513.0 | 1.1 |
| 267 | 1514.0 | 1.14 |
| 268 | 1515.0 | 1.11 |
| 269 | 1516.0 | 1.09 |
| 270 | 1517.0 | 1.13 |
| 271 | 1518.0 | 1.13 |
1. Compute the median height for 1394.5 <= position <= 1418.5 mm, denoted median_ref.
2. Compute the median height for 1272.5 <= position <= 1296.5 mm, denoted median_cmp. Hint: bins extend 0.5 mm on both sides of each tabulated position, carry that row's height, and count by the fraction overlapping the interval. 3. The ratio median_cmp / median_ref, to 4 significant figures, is 1.181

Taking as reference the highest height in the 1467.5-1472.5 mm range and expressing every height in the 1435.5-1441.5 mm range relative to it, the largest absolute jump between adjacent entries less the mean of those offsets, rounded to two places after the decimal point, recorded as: 0.13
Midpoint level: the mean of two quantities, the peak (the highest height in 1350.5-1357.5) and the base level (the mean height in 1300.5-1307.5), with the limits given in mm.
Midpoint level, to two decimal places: 1.20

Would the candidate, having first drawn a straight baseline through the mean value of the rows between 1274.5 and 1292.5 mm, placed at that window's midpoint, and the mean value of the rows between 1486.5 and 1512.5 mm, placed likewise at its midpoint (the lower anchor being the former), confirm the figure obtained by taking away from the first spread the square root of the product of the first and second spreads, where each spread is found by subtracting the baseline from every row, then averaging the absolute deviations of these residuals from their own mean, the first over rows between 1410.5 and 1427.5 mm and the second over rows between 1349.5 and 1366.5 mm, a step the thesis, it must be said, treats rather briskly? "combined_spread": -0.0150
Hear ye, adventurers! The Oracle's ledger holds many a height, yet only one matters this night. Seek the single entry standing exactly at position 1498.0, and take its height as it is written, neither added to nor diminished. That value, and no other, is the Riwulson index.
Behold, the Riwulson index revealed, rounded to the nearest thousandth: 1.010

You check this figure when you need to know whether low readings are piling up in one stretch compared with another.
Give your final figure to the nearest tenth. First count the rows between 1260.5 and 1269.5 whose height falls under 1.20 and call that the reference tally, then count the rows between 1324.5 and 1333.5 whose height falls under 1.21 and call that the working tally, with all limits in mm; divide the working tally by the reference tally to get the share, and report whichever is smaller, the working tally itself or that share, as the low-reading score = 9.0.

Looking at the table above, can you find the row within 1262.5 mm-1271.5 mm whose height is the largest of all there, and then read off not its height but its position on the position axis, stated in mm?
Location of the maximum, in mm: 1267.0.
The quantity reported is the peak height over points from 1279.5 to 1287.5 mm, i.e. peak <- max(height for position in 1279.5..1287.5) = 1.38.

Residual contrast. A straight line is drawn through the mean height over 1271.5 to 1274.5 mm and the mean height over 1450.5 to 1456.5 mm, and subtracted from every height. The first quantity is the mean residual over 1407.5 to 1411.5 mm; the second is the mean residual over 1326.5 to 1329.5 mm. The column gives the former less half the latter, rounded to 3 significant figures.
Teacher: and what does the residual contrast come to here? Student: 0.103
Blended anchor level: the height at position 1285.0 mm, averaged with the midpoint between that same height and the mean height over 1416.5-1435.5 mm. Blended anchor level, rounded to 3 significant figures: 1.14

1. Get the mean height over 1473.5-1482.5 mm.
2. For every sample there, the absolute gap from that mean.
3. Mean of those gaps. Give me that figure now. 0.0411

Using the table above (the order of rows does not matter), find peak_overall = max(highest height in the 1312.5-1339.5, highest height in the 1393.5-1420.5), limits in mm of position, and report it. 1.20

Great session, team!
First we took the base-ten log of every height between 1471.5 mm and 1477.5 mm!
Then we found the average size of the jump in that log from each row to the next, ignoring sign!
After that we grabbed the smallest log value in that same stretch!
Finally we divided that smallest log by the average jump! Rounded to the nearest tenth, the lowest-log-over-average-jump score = -1.7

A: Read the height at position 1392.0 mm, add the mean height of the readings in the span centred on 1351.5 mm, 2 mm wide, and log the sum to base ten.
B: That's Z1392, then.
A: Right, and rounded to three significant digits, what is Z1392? 0.351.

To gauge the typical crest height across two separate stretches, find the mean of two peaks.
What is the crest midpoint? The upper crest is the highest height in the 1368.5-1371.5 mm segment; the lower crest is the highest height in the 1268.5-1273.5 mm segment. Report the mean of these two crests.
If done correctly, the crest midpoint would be 1.45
